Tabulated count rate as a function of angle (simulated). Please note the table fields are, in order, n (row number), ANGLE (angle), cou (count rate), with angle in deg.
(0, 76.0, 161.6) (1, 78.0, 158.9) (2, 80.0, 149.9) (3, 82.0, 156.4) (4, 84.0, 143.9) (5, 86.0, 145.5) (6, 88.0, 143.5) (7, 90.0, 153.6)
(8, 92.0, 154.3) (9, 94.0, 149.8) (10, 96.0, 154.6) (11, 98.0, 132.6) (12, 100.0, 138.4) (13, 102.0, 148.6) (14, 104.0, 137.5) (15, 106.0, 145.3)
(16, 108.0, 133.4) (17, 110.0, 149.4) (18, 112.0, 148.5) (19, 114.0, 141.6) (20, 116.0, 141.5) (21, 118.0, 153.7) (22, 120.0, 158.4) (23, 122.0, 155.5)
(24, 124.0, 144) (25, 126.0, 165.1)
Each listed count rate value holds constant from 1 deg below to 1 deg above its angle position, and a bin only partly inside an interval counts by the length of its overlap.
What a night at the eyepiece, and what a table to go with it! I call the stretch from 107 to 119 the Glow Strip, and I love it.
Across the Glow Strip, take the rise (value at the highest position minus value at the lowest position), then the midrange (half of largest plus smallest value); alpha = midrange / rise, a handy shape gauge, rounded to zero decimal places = 7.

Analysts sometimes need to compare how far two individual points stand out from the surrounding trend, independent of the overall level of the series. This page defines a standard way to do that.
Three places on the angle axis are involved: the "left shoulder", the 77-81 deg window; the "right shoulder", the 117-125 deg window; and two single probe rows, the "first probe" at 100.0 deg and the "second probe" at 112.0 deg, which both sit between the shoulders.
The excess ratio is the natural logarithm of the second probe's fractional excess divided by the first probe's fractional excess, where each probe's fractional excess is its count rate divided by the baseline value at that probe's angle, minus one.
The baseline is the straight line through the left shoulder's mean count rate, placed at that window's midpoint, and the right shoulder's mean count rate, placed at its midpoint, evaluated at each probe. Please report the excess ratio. -1.2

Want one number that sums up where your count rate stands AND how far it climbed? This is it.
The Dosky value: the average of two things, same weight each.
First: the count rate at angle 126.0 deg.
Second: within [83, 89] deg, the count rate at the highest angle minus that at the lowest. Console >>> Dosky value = 82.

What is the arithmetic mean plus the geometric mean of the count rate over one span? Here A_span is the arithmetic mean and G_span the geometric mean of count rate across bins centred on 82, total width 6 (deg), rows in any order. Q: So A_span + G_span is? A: 300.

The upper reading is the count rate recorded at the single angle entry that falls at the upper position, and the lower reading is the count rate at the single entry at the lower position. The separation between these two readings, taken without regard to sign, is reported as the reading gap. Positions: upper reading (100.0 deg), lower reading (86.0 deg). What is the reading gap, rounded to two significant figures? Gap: 7.1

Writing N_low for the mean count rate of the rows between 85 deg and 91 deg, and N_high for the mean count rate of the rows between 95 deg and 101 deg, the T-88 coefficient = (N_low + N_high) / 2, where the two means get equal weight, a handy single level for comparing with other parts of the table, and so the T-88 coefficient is 145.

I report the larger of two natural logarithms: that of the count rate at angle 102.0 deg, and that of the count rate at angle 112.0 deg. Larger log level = 5.001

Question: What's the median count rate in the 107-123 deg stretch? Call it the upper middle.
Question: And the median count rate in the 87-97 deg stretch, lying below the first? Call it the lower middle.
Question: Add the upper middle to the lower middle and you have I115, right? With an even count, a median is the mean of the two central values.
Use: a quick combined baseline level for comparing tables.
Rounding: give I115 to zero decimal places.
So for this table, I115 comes 303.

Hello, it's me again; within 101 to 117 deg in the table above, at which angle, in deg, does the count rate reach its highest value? 110.0 deg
